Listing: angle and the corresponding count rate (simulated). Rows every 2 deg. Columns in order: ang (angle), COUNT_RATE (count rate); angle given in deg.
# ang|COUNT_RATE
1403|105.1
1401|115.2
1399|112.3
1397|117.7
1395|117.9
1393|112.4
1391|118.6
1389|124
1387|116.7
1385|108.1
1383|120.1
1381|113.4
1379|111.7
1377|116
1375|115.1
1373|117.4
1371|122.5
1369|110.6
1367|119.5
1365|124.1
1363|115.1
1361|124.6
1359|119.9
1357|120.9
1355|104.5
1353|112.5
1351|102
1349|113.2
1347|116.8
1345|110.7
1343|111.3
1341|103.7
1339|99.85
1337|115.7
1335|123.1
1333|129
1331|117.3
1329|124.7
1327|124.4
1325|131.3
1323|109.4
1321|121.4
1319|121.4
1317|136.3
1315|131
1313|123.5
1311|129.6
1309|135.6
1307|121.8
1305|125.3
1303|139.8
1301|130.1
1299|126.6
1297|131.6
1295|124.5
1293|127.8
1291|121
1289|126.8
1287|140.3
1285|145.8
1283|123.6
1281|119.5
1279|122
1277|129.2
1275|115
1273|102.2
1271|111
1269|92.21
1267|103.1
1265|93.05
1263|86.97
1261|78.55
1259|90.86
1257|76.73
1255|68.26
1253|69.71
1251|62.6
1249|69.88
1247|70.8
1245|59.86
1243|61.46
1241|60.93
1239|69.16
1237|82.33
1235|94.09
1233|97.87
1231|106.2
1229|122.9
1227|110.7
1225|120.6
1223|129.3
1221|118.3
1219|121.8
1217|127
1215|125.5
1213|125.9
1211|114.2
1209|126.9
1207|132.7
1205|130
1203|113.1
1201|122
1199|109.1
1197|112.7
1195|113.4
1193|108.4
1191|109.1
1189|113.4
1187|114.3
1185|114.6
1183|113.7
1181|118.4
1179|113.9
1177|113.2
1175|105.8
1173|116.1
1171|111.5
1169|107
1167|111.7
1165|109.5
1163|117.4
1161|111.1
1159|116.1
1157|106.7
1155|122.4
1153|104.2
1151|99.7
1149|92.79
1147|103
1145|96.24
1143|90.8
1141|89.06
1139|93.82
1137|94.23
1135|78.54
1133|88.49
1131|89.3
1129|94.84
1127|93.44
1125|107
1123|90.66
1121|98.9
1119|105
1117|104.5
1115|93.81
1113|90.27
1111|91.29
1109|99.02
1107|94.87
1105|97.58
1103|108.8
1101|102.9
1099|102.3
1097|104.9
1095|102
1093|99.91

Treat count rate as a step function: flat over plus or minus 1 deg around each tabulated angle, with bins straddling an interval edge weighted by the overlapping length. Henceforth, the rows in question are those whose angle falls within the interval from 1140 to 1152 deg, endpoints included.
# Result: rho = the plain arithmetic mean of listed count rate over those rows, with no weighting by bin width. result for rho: 95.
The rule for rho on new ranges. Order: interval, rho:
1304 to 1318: 129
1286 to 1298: 129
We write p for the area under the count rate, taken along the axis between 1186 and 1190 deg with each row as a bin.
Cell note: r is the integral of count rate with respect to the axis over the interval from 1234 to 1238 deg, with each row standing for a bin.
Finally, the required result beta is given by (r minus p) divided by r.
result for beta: -0.29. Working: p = 455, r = 353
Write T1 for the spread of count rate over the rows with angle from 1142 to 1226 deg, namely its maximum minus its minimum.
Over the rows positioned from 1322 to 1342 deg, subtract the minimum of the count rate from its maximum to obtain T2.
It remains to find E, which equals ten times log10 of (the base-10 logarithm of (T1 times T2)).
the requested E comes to 4.9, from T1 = 42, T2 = 31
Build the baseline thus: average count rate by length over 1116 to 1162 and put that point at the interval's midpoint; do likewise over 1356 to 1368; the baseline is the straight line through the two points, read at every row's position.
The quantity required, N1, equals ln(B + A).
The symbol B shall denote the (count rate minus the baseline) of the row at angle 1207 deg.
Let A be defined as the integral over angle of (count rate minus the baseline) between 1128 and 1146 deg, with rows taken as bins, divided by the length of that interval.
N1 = 3.0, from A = -7.9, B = 27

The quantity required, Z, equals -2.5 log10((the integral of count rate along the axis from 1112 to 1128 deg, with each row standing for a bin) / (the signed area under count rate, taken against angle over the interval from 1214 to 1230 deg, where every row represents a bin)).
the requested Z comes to 0.24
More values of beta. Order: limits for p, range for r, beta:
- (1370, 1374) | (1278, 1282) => 0.01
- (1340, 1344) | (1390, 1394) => 0.07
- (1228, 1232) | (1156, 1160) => -0.03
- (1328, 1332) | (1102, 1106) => -0.17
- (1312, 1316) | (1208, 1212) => -0.06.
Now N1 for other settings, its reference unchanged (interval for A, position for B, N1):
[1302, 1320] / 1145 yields 2.4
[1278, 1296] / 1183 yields 3.2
